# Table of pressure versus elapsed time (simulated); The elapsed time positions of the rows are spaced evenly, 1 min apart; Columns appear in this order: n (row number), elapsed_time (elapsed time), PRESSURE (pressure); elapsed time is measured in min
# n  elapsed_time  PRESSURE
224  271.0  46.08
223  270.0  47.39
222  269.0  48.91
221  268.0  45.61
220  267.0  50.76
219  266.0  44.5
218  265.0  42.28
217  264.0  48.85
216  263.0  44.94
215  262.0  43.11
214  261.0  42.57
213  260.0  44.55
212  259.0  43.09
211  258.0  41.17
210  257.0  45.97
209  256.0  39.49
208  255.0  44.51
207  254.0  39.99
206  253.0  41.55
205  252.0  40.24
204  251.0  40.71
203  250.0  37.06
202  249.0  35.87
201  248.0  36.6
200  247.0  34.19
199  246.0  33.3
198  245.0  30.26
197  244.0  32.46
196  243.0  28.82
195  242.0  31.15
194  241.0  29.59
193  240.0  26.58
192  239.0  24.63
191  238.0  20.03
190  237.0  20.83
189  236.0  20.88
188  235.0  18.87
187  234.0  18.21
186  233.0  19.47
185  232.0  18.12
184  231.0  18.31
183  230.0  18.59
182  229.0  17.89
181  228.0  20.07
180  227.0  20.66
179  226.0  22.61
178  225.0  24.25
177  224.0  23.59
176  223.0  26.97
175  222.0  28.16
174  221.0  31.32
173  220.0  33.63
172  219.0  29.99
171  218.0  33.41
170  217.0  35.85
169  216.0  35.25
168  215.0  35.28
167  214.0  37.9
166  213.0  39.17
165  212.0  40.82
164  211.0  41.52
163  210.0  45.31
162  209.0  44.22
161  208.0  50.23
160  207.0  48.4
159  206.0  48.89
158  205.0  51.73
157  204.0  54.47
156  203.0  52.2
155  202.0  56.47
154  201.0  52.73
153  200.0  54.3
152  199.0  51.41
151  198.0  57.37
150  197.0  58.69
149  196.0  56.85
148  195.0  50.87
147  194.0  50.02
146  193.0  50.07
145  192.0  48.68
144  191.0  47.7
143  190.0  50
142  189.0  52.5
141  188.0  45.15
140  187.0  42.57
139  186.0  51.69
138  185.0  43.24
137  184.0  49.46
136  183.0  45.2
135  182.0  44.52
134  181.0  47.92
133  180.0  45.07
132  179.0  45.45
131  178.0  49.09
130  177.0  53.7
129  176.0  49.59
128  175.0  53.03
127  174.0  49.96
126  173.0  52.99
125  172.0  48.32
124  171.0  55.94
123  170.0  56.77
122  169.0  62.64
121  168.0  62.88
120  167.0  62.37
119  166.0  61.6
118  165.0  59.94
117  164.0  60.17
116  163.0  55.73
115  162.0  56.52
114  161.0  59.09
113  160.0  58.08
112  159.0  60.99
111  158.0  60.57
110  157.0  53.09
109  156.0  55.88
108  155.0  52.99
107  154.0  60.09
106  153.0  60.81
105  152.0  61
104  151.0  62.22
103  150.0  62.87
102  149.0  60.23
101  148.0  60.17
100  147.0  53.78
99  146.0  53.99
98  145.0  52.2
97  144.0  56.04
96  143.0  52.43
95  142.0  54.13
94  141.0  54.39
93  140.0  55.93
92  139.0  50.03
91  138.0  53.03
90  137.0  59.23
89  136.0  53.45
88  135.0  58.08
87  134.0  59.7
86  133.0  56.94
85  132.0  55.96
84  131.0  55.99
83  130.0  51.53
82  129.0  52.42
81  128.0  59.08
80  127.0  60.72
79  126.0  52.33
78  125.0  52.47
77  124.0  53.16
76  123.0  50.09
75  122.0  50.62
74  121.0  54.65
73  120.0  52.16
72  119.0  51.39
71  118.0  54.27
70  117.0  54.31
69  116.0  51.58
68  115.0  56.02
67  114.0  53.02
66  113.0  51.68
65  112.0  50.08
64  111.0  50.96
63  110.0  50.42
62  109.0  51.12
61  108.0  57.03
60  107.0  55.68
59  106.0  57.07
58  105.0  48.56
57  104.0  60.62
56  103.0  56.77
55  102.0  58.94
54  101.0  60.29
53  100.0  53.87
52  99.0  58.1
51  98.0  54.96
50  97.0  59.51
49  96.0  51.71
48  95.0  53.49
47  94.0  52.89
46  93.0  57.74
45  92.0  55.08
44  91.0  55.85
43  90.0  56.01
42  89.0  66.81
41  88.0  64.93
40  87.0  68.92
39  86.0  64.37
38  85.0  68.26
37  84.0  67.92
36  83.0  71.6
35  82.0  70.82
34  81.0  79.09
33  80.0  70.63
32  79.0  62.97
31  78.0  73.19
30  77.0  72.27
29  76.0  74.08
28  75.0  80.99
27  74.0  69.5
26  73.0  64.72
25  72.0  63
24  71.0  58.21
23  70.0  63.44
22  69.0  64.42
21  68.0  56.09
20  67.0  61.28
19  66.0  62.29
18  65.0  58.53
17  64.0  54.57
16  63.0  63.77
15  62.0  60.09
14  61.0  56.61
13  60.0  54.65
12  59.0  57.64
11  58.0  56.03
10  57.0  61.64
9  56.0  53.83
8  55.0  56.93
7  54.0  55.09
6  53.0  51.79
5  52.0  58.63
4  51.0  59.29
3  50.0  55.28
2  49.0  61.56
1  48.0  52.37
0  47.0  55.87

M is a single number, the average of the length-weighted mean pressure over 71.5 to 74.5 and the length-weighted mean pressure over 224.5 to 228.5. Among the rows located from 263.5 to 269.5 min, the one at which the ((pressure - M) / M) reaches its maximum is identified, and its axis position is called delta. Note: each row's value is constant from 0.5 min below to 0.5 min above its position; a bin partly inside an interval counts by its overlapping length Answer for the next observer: 267.0 min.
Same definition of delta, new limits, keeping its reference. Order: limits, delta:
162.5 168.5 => 168.0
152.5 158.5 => 153.0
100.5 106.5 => 104.0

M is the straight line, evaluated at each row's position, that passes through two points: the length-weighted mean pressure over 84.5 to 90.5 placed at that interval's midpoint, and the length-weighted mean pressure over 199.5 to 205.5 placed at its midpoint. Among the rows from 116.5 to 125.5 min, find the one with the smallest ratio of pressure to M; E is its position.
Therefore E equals 123.0 min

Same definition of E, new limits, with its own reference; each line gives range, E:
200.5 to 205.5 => 205.0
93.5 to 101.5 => 96.0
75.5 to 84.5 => 79.0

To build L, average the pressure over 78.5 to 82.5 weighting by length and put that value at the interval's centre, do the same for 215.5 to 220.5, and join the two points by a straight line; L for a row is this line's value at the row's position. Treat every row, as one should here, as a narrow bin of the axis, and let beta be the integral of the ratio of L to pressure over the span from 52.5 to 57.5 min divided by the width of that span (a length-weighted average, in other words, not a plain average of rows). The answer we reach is 1.40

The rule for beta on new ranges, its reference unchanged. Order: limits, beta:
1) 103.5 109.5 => 1.17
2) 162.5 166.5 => 0.81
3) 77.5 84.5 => 1.00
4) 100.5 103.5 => 1.11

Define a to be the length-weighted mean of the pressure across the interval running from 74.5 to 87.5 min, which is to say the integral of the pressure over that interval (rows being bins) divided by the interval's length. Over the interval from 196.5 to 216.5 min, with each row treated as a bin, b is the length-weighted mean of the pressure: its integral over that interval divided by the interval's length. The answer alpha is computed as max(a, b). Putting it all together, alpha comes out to 71.2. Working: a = 71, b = 47.8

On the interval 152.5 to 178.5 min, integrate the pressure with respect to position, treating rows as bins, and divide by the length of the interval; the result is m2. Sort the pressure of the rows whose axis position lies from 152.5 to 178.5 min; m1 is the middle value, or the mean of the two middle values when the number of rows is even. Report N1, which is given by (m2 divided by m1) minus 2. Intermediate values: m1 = 57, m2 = 57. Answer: -1.00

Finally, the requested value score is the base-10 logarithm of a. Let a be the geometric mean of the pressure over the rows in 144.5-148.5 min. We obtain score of 1.74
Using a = 55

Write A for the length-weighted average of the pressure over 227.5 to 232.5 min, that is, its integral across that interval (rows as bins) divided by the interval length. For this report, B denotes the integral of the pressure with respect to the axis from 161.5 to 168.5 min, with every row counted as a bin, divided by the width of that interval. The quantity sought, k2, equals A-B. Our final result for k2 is -41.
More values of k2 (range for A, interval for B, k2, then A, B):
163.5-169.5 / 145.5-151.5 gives 3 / 62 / 59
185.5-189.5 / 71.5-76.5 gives -22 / 48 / 70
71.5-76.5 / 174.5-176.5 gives 19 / 70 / 51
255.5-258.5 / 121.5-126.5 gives -10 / 42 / 52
